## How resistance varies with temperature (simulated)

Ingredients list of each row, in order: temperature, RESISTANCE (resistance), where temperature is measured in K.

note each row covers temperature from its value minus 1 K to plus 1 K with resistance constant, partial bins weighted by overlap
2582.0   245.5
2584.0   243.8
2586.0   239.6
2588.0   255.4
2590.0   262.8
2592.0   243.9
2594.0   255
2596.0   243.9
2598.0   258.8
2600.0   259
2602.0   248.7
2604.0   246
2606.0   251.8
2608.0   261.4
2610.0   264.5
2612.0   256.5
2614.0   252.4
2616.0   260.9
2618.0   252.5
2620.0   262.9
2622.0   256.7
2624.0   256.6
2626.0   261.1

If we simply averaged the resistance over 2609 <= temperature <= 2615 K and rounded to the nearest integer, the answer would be 258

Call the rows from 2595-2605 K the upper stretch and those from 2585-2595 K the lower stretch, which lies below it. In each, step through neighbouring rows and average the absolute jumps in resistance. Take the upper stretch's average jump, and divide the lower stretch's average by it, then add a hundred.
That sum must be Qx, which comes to 102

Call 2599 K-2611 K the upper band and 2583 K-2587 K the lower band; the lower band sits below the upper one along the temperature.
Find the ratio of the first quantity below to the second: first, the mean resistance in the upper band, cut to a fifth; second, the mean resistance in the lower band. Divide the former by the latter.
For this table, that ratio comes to 0.211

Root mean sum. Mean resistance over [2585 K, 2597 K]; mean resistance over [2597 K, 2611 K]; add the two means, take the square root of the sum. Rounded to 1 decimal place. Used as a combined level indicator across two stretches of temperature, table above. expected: 22.5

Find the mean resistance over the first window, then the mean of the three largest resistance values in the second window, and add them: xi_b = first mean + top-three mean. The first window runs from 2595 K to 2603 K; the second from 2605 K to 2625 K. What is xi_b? 516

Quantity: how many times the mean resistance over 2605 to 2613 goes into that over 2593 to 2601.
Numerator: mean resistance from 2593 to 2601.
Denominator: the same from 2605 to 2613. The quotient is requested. 0.98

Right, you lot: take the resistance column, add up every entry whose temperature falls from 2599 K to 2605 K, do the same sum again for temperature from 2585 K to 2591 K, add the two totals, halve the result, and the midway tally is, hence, 756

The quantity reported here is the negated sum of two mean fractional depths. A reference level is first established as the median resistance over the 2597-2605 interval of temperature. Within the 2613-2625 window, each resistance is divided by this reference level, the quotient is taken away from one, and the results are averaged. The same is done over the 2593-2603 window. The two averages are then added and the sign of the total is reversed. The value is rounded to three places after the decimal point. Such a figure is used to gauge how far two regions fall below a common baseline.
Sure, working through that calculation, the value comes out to 0.010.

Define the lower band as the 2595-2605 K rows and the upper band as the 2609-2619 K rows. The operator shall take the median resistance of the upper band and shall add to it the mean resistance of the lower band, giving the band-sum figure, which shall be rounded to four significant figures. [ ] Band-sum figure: 507.8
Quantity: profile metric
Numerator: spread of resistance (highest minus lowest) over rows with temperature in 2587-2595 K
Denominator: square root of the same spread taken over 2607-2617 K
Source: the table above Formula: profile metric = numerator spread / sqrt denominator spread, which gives 5.4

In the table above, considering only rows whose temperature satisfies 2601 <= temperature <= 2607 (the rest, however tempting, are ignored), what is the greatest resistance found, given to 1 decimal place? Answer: 251.8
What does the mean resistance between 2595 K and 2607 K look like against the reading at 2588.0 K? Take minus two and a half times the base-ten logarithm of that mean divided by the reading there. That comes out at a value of 0.017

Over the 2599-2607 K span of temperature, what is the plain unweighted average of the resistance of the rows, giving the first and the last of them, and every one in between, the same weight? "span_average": 251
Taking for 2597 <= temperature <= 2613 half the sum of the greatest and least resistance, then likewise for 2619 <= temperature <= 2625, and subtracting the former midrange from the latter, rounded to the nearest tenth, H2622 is 4.5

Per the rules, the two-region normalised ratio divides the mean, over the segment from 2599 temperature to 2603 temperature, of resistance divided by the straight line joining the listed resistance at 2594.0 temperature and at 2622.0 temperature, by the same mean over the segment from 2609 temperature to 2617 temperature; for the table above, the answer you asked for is 0.985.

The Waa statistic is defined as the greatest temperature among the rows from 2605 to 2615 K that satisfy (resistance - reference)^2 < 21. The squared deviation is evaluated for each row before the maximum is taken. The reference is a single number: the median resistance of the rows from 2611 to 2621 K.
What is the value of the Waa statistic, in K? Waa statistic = 2614.0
